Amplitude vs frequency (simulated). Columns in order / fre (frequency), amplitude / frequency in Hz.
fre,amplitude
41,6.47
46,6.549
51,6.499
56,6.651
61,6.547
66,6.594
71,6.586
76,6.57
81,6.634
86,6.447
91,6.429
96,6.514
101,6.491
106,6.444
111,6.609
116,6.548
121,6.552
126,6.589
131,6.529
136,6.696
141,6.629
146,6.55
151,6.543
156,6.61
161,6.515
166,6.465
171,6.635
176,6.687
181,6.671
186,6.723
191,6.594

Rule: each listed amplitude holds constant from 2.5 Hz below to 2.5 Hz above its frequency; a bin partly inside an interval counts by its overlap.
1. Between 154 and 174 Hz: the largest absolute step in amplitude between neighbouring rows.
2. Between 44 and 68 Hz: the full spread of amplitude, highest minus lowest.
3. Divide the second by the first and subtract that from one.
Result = 0.11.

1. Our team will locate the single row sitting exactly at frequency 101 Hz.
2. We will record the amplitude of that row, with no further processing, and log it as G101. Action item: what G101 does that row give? 6.491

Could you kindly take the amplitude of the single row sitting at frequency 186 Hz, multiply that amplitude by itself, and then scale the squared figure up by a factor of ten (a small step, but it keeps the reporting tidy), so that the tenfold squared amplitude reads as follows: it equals 452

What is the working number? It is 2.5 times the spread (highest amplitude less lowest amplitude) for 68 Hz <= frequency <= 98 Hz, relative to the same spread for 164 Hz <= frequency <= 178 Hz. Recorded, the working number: 2.3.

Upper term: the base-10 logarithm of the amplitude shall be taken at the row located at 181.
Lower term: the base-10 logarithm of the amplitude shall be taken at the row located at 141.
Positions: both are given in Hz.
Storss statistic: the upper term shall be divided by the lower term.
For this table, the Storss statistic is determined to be 1.00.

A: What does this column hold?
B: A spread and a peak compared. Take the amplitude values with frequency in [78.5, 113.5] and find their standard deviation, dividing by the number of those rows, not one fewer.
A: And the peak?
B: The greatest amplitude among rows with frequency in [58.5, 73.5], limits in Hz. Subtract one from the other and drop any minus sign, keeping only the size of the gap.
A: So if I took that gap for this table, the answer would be 6.52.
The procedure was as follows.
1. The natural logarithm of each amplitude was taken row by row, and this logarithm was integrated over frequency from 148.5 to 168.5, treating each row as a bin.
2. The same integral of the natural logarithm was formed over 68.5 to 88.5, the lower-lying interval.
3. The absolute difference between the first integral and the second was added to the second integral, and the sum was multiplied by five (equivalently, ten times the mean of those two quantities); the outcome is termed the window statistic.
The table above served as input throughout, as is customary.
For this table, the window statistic 188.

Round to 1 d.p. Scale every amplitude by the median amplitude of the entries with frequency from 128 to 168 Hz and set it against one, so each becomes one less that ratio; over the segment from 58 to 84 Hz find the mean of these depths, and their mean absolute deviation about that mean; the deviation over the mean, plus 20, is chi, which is 19.4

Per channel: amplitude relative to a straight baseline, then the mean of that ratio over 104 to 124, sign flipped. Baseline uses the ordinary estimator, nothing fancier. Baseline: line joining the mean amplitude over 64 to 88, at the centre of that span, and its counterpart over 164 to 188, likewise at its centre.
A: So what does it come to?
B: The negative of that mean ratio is -0.99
